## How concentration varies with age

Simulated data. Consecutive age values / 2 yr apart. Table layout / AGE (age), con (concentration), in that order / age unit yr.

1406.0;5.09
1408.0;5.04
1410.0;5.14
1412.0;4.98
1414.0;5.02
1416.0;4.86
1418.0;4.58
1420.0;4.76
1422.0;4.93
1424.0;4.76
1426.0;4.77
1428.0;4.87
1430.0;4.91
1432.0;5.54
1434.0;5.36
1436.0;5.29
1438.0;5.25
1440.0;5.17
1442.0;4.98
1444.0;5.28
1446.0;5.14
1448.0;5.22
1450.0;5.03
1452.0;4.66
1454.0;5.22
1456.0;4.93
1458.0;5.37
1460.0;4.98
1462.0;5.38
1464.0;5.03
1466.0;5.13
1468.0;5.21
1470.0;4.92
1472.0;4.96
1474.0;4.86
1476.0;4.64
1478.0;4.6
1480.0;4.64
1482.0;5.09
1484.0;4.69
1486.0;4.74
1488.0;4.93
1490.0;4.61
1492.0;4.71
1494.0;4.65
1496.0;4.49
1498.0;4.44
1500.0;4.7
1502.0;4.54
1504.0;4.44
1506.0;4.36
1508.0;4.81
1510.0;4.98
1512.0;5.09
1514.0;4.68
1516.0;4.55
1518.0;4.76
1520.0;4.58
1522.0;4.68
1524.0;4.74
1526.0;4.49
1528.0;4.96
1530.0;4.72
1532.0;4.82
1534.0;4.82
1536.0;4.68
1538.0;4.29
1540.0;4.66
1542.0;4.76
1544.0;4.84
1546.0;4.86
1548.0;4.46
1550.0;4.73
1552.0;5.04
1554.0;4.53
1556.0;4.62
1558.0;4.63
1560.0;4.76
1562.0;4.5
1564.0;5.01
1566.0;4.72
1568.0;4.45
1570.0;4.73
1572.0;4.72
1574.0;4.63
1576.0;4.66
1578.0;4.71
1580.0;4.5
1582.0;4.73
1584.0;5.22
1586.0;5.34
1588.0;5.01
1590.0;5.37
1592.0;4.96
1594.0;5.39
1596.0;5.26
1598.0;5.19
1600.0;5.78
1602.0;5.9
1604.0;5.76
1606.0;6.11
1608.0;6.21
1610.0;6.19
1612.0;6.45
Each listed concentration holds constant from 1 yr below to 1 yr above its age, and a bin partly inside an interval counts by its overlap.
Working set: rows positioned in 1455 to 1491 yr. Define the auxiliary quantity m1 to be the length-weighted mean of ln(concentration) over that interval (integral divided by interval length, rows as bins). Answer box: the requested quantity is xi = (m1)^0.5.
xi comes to 1.26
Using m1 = 1.59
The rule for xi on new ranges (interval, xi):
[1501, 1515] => 1.24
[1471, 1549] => 1.24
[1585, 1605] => 1.30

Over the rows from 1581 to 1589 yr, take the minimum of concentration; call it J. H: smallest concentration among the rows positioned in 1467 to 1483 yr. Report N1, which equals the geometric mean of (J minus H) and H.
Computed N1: 0.8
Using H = 4.6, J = 4.73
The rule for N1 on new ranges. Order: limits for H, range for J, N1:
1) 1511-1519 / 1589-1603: 1.4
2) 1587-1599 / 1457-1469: 0.3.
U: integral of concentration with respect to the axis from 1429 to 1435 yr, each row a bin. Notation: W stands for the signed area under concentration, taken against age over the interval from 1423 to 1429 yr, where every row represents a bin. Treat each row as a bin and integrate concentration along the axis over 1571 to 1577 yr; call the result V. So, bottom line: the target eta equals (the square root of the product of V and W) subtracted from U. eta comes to 3.2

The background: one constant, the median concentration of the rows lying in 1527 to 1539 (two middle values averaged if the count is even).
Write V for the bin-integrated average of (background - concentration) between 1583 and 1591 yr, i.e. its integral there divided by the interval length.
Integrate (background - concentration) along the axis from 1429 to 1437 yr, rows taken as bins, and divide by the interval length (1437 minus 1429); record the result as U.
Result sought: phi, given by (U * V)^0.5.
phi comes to 0.48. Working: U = -0.5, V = -0.5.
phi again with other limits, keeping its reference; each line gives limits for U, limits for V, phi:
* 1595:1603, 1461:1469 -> 0.56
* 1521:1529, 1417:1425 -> 0.03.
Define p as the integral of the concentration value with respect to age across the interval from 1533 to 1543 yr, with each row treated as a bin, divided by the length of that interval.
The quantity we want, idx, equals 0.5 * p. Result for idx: 2.32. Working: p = 4.64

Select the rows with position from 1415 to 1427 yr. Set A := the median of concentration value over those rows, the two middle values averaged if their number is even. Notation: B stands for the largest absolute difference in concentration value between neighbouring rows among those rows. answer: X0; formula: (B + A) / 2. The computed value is 2.52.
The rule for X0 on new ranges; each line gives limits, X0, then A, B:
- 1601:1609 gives 3.18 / 6.0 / 0.350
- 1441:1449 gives 2.74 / 5.2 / 0.300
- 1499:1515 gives 2.57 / 4.7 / 0.450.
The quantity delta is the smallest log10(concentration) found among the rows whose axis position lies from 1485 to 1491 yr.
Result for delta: 0.664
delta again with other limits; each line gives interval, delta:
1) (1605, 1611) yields 0.786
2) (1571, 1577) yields 0.666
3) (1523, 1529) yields 0.652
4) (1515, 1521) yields 0.658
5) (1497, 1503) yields 0.647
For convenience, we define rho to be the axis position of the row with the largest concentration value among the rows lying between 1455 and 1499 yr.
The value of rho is 1462.0 yr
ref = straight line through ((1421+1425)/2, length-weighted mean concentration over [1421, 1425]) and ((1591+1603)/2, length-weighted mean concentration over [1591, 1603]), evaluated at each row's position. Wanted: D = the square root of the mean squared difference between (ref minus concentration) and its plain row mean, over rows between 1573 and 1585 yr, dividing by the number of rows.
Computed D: 0.22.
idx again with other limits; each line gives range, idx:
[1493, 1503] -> 2.28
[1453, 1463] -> 2.59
